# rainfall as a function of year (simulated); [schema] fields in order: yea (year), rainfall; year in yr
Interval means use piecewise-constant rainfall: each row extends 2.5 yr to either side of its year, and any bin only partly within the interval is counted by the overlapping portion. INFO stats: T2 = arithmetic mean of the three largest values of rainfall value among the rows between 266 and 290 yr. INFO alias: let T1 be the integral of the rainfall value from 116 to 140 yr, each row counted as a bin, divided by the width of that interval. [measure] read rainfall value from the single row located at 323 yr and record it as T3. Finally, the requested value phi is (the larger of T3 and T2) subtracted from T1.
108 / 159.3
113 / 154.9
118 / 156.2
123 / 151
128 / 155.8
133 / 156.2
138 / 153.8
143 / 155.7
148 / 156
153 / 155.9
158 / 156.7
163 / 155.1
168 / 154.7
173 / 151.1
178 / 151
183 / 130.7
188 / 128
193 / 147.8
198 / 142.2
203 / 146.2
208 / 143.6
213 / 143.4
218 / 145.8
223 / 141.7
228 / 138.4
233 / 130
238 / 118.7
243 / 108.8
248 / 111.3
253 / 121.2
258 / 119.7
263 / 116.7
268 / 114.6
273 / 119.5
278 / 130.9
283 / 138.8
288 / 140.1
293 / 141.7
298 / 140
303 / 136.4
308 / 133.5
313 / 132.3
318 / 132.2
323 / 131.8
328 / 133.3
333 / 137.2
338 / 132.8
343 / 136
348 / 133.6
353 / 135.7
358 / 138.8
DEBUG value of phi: 18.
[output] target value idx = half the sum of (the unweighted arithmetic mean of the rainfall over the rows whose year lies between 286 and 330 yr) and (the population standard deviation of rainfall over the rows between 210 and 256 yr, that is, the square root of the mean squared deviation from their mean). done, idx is 75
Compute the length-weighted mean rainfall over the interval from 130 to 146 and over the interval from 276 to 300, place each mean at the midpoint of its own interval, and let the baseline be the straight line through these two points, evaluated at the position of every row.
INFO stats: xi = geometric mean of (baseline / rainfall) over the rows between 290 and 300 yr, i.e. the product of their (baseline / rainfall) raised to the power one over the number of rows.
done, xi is 0.98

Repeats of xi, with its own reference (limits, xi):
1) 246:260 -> 1.21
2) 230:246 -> 1.21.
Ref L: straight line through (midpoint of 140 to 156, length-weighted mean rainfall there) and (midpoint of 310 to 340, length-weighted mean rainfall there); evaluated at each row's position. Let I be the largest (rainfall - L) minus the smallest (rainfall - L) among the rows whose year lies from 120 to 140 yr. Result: 6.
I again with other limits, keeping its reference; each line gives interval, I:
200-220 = 3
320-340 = 7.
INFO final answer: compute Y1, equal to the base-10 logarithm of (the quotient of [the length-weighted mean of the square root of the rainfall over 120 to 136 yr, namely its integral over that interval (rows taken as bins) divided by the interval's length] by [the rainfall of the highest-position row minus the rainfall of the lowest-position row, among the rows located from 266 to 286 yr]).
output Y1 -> -0.3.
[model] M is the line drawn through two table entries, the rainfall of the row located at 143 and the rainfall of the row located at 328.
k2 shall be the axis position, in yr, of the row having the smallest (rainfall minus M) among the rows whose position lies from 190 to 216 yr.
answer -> 198 yr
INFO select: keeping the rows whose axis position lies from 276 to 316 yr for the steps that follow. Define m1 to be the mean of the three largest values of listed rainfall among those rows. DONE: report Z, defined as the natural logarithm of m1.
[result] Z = 4.95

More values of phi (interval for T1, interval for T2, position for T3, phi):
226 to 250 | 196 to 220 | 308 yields -24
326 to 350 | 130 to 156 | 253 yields -21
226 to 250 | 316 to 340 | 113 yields -34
